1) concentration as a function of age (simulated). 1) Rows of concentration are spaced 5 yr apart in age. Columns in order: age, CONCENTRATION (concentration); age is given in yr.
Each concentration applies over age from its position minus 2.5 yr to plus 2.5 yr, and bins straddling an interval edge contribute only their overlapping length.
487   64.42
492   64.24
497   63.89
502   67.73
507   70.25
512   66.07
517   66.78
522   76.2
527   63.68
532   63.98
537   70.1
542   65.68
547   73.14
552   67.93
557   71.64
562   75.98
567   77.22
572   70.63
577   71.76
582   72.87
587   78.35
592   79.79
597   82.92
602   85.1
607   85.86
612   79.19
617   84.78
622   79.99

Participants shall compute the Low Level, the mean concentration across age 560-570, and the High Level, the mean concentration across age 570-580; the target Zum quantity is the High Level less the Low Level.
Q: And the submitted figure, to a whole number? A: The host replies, -5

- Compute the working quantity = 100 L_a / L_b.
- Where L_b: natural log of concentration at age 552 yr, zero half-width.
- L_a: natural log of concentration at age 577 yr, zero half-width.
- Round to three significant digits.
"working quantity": 101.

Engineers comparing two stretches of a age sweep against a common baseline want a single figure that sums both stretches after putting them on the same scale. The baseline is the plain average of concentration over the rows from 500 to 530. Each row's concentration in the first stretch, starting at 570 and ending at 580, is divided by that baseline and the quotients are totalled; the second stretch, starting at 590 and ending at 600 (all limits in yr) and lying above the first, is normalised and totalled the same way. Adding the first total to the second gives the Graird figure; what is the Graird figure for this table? 4.46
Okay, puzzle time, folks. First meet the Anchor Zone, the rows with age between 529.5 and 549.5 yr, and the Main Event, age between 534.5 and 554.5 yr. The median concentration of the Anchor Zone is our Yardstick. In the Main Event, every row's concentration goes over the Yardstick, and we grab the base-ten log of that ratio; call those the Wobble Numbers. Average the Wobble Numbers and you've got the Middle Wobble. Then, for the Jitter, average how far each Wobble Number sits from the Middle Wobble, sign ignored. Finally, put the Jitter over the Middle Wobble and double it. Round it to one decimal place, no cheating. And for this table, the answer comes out 3.8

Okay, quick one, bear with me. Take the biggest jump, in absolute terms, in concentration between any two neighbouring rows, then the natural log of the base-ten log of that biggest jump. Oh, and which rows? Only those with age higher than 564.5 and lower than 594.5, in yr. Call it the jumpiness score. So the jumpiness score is -0.200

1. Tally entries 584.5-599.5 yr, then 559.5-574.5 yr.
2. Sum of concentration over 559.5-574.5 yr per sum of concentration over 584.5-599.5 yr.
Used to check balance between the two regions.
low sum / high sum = 0.93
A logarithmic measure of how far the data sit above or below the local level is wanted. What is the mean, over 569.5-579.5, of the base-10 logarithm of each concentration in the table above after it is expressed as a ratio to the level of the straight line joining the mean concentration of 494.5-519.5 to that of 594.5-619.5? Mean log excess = -0.041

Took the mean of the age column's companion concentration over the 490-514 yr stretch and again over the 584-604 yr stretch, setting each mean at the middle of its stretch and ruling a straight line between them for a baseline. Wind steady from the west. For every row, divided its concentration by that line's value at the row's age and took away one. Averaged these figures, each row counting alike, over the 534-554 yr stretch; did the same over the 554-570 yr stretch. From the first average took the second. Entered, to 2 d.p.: -0.04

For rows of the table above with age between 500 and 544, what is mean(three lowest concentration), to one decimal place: 64.4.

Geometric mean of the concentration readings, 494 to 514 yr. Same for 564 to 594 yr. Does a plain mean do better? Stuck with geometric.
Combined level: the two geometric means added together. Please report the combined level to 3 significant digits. 142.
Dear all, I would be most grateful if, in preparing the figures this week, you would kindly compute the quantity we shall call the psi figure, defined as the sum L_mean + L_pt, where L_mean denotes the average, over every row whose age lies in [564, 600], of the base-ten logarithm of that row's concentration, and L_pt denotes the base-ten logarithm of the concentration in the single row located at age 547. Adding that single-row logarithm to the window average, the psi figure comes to 3.75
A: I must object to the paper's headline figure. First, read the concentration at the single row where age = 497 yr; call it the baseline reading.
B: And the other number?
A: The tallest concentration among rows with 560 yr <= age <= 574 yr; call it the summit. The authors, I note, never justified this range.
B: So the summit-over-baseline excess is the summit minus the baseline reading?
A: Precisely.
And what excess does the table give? 13.3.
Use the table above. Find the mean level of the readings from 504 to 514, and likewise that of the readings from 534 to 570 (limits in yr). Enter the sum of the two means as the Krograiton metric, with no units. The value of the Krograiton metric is 140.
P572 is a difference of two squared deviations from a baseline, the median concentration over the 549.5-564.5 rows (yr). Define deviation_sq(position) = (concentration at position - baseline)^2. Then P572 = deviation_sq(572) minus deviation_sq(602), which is -180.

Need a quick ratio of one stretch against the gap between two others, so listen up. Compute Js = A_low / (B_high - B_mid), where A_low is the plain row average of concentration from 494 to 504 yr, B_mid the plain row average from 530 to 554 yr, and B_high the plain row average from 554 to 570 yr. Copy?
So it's 10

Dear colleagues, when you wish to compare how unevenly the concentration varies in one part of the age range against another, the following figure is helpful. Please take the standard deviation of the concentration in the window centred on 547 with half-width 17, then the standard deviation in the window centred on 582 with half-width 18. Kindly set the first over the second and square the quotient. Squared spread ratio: 0.9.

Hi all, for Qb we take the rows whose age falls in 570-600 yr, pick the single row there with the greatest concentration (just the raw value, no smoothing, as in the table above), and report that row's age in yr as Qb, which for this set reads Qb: 597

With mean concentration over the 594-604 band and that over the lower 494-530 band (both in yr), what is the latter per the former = 0.81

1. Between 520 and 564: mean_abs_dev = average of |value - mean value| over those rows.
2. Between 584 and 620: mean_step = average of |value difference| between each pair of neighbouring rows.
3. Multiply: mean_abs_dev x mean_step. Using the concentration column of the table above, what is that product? 13.2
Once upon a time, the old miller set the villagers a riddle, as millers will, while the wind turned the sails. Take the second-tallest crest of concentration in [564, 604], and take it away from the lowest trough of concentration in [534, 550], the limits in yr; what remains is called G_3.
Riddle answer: -17.2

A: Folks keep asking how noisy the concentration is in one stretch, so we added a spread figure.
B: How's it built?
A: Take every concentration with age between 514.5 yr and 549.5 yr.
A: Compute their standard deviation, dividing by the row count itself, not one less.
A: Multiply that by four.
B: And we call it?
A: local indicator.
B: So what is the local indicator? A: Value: 17.8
